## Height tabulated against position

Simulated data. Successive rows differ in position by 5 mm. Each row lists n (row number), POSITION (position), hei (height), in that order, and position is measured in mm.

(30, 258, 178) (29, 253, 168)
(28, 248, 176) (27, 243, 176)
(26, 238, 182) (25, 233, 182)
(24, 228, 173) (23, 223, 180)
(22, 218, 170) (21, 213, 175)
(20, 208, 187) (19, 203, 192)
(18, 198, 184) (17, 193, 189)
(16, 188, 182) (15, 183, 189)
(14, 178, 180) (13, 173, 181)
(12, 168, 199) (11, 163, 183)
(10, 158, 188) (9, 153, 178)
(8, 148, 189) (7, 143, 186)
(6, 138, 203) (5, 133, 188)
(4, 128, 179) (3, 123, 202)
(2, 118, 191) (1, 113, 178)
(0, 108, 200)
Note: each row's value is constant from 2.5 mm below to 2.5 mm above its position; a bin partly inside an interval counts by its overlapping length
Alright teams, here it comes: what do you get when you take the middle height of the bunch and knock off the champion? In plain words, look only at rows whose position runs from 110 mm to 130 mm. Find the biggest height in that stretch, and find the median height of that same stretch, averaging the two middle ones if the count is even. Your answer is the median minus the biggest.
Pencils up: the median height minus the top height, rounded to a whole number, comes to -17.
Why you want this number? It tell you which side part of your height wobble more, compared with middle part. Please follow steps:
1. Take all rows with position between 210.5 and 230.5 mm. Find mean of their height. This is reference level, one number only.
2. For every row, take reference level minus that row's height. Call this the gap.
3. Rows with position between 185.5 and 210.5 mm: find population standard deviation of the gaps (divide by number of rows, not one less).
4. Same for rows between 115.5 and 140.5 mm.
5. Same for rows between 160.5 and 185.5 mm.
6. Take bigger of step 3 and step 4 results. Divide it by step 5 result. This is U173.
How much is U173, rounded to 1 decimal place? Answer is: 1.3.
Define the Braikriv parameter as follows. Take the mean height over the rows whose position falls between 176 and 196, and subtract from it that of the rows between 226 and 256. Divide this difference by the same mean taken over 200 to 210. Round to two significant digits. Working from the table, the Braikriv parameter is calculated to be 0.047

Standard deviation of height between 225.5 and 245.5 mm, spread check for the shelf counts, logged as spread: 4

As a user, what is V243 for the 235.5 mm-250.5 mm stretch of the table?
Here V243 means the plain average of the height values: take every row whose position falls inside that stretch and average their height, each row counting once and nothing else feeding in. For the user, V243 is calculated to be 178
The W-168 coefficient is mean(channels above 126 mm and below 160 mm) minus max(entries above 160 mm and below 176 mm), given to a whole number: -12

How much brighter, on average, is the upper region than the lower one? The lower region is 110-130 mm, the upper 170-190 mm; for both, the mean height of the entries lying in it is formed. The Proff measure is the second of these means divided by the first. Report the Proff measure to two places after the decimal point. 0.98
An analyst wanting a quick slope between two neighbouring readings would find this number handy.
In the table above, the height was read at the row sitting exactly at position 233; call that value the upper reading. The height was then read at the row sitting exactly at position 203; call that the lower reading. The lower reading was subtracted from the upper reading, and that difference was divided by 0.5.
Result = -20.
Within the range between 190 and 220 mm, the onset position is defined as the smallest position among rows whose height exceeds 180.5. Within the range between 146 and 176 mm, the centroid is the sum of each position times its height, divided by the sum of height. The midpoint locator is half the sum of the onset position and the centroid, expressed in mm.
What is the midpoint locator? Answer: 176.8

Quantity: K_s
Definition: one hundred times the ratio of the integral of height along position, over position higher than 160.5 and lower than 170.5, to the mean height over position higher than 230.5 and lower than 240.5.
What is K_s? 1049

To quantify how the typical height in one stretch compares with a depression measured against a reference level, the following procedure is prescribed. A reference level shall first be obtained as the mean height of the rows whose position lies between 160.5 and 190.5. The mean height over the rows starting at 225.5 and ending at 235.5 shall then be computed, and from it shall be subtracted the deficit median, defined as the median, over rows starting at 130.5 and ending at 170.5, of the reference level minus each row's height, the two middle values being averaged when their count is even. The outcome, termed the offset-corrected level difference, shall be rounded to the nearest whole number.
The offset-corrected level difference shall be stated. 180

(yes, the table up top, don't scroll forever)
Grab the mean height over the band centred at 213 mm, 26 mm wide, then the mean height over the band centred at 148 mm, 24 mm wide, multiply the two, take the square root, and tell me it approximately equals 185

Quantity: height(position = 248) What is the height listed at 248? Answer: 176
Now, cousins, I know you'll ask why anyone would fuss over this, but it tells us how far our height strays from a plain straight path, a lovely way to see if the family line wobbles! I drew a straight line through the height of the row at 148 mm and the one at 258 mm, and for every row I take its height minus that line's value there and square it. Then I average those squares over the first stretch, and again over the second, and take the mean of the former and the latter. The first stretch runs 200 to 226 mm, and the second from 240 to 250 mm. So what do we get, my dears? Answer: 34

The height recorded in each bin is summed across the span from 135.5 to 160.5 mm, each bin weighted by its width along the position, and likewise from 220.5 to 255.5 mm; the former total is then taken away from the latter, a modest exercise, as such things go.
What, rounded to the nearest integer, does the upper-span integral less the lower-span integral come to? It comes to 1465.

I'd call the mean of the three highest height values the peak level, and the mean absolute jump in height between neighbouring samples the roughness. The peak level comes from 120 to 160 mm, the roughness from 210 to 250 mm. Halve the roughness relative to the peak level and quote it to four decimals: 0.0133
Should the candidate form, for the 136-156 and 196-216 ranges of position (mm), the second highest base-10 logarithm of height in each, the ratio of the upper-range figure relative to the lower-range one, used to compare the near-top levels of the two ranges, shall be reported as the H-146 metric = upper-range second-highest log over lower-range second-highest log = 0.998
